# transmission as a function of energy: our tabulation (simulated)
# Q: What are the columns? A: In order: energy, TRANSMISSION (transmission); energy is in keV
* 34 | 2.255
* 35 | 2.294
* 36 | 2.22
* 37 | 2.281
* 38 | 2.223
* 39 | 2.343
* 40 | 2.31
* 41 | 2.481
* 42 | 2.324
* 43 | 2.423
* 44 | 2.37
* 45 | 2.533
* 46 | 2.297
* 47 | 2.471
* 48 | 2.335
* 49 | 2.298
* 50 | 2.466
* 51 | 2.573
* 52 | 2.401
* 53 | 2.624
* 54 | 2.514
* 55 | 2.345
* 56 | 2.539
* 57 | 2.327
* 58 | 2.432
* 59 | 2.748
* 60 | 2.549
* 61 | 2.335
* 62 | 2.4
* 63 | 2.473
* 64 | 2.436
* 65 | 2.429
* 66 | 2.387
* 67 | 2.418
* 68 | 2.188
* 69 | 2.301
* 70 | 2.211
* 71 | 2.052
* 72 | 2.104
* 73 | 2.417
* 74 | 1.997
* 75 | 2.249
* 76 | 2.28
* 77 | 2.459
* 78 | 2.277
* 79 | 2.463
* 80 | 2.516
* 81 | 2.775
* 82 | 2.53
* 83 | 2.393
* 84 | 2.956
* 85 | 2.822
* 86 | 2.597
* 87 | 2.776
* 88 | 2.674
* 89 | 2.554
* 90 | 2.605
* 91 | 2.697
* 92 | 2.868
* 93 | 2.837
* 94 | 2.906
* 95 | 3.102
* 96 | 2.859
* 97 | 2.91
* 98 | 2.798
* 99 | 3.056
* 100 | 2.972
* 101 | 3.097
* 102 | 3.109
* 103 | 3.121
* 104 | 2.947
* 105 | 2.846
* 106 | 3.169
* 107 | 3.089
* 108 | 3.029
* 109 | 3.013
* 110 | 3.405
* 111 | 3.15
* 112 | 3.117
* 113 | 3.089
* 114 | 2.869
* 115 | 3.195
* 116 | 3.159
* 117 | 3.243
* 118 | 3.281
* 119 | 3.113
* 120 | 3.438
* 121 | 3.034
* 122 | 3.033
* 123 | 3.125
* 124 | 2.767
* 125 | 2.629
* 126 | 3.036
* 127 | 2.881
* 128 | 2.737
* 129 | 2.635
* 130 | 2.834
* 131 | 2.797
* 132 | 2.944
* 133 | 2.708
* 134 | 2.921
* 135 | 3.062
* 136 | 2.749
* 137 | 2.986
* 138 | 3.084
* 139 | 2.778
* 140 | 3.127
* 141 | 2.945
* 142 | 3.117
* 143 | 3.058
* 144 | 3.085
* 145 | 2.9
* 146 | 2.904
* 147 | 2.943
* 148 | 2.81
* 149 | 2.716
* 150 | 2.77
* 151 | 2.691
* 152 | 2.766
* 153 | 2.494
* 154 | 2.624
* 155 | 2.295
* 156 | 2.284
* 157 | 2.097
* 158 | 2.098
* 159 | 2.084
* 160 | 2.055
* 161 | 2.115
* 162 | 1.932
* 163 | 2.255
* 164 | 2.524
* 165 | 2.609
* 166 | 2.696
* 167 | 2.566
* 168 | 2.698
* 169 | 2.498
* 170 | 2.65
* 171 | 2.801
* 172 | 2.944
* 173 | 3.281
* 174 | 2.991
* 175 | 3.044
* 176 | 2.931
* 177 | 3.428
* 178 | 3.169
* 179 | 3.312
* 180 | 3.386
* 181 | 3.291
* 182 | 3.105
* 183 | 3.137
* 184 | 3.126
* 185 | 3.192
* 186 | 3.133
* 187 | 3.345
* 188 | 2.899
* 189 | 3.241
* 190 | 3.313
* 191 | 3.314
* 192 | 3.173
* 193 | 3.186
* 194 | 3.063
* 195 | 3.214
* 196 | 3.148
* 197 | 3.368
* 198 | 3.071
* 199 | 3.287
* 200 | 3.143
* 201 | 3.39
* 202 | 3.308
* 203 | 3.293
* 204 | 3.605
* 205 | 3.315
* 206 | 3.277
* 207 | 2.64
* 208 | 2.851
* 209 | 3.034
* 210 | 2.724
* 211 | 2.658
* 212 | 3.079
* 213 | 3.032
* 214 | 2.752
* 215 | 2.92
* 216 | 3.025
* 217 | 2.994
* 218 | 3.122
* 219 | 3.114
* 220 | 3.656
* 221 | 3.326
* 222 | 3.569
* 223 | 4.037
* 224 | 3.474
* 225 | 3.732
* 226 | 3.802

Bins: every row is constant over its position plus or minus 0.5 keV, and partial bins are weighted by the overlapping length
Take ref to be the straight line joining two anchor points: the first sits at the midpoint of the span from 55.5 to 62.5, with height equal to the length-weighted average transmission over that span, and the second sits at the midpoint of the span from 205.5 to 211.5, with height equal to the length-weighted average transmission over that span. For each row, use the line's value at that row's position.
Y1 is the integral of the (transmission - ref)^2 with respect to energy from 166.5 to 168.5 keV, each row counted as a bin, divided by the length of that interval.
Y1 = 0.020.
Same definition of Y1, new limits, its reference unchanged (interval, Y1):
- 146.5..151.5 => 0.014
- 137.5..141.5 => 0.108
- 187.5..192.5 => 0.161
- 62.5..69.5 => 0.023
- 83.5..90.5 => 0.046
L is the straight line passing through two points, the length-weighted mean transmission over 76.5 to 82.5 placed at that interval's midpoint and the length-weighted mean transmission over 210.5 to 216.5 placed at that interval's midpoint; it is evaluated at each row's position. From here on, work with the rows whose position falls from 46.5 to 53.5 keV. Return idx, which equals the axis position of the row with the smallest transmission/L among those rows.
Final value 49 keV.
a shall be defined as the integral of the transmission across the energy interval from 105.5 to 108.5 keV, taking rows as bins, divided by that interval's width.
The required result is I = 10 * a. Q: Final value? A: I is 31.0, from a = 3.10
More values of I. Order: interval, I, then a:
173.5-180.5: 31.8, 3.18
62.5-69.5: 23.8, 2.38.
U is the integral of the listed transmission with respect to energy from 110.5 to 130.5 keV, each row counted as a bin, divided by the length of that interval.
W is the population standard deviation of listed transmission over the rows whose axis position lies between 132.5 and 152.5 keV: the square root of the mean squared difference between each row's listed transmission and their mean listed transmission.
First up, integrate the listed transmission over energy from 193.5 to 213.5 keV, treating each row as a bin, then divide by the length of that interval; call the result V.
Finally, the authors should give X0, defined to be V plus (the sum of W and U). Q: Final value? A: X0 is 6.29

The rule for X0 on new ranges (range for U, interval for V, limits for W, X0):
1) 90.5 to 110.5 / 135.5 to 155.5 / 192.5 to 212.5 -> 6.08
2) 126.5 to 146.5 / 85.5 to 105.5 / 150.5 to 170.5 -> 6.04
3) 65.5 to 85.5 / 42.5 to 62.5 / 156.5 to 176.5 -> 5.22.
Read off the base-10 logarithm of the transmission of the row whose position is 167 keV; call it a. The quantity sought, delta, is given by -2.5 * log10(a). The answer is 0.97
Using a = 0.41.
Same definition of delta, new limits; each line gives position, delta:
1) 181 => 0.72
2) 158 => 1.23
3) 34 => 1.13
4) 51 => 0.97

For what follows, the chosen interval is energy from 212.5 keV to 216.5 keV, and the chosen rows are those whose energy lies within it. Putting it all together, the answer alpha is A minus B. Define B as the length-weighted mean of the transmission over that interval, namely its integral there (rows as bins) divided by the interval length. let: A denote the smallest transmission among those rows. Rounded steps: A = 2.752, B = 2.93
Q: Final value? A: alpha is -0.180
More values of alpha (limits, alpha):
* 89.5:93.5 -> -0.147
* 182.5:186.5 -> -0.021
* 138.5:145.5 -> -0.223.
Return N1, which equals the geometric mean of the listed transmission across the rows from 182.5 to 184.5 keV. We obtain 3.13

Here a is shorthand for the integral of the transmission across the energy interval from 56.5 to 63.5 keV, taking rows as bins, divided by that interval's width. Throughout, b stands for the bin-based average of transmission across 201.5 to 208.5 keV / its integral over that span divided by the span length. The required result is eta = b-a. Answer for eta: 0.72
